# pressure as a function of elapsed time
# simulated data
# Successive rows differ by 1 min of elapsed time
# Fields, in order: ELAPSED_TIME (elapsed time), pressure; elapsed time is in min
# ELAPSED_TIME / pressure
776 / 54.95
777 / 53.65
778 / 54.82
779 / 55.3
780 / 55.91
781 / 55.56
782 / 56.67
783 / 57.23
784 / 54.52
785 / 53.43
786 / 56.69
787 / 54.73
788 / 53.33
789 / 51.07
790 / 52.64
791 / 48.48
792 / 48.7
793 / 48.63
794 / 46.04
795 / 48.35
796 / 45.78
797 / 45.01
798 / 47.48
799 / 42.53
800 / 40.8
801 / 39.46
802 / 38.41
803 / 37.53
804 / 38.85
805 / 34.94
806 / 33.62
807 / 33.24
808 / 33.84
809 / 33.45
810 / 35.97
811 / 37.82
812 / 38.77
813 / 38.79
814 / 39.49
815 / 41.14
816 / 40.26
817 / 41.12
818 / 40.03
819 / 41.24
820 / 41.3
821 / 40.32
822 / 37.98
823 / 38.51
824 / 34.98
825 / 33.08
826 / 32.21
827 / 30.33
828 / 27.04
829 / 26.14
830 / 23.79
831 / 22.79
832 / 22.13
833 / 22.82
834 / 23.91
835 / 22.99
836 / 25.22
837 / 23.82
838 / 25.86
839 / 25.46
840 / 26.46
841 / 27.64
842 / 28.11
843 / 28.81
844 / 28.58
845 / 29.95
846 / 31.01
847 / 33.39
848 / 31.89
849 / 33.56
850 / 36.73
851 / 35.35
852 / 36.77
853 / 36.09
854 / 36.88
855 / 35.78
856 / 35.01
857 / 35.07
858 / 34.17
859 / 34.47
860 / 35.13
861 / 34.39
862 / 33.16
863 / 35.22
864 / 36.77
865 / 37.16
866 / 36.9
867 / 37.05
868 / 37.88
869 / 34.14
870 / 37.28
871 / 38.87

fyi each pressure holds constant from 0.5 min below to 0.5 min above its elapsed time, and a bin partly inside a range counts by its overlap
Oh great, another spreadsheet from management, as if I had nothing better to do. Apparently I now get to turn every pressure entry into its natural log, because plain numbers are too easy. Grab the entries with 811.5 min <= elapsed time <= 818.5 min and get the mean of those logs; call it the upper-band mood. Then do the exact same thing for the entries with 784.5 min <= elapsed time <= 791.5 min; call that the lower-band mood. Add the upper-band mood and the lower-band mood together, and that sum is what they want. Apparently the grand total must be 7.7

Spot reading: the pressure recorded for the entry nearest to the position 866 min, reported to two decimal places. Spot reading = 36.90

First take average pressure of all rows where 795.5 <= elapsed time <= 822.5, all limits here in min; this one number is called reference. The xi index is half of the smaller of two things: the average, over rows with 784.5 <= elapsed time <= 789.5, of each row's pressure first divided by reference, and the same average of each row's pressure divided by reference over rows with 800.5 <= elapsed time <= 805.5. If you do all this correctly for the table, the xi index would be 0.48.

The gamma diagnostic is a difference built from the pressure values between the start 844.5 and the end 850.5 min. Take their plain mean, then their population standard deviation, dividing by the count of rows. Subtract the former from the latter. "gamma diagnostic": -31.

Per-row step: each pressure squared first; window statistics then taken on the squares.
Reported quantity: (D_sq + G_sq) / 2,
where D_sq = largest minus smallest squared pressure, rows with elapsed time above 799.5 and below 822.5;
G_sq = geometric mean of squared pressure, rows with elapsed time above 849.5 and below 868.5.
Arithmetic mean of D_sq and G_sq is 940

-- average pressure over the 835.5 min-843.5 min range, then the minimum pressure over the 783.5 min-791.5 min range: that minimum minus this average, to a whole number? 22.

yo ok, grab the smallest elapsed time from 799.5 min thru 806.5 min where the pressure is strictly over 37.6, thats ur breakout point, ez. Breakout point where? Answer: 800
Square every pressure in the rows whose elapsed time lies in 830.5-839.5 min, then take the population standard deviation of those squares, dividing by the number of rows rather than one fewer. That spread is 61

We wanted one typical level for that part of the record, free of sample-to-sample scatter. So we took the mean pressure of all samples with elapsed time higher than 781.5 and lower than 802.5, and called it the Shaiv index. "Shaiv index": 49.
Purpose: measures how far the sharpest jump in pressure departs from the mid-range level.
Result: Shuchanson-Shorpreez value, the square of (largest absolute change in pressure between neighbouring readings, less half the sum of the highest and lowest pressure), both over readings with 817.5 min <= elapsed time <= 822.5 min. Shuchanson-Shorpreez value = 1391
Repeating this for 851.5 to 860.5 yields 1185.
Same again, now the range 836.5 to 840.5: 534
